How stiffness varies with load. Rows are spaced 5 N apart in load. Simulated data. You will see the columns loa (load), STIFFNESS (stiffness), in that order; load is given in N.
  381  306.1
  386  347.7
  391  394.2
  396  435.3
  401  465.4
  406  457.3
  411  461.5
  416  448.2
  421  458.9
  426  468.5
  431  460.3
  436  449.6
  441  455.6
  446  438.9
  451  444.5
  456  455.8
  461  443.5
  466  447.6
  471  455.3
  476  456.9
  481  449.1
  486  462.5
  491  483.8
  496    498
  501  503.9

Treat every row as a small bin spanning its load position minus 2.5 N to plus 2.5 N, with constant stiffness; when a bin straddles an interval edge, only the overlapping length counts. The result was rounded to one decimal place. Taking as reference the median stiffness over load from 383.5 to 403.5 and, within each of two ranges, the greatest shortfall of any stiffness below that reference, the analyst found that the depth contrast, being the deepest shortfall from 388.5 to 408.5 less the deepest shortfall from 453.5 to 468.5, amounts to 49.3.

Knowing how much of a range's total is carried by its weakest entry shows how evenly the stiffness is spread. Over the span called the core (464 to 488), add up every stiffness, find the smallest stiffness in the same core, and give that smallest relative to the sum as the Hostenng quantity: 0.20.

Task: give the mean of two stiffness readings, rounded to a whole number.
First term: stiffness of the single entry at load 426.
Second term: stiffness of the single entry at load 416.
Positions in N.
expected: 458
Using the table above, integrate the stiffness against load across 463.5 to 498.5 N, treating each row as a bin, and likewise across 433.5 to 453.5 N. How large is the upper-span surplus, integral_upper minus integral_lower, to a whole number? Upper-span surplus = 7323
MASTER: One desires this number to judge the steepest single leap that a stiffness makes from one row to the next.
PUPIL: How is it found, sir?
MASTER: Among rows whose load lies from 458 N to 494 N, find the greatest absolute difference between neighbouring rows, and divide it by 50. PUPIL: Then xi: 0.43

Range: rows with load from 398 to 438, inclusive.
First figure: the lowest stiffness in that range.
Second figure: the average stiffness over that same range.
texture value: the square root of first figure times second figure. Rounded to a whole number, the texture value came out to 453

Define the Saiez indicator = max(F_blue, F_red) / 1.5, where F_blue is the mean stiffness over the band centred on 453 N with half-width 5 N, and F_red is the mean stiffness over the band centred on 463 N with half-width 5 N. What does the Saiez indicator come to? 300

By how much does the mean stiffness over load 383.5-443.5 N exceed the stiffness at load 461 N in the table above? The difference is -1.6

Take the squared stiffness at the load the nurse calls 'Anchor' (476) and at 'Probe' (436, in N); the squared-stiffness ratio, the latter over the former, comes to 0.97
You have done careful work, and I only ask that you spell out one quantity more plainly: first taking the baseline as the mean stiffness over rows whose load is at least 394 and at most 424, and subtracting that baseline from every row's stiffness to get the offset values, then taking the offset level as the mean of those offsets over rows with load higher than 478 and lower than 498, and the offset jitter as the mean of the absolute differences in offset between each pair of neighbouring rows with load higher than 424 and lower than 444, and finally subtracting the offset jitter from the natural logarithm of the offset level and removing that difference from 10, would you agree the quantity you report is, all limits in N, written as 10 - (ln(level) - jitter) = 15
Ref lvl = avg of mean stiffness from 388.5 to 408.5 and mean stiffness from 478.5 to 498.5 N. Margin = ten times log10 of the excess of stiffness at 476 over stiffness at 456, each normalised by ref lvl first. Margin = -26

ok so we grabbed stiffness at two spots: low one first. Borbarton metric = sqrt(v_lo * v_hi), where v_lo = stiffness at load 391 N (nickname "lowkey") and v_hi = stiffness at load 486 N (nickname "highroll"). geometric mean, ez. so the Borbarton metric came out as 427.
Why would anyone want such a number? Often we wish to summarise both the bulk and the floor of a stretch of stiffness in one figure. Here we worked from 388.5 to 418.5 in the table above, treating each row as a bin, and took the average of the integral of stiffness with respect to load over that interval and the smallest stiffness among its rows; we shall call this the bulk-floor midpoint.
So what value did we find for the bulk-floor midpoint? 6852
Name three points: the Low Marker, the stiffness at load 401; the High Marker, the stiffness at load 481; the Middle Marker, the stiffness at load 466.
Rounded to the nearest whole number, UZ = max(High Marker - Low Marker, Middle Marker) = 448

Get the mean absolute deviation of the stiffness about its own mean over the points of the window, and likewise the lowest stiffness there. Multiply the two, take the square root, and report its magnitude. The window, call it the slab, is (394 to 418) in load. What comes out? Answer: 64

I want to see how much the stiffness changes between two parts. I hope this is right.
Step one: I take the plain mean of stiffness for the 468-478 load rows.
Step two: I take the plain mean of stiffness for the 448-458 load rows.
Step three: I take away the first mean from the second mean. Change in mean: -6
